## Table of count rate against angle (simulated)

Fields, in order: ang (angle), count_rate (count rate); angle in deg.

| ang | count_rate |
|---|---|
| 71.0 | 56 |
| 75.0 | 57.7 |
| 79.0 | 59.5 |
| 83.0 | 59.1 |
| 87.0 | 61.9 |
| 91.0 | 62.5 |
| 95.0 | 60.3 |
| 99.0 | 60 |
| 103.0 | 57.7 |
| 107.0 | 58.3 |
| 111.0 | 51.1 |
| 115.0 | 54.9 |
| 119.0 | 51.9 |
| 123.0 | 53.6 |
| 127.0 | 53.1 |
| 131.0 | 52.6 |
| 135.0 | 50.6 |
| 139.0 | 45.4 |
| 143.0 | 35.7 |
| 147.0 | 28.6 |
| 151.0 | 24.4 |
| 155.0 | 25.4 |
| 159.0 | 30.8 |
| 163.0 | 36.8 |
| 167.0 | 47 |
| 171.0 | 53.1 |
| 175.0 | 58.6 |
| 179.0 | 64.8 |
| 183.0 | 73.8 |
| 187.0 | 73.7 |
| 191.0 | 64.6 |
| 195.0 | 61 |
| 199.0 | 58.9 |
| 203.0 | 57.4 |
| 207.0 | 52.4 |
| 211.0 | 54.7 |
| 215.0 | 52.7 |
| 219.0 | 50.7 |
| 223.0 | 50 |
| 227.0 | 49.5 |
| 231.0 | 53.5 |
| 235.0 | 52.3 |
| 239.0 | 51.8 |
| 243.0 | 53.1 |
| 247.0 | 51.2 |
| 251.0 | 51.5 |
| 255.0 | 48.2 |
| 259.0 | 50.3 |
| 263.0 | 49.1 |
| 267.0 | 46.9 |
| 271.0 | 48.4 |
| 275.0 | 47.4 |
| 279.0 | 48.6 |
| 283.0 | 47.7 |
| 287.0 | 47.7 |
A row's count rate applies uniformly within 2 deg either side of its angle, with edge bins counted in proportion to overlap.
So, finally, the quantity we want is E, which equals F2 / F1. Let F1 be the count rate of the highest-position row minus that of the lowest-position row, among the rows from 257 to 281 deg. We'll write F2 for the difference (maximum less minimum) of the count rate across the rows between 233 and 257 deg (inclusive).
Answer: -2.9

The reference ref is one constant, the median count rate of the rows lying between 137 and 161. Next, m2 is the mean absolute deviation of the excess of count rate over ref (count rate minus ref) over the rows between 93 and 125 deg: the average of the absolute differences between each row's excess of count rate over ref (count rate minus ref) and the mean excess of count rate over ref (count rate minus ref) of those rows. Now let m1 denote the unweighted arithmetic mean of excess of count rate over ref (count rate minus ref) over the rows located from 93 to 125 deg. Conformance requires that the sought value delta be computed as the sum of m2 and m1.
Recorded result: 29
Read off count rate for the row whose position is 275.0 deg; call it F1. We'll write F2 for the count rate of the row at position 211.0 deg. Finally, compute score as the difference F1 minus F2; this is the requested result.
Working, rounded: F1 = 47.4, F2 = 54.7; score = -7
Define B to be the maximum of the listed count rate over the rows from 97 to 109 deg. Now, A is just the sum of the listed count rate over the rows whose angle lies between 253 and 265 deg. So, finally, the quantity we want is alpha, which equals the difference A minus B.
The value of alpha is 88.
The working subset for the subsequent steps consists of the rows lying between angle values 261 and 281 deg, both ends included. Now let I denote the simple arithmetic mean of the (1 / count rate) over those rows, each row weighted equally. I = 0.021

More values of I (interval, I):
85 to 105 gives 0.017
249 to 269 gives 0.020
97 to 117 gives 0.018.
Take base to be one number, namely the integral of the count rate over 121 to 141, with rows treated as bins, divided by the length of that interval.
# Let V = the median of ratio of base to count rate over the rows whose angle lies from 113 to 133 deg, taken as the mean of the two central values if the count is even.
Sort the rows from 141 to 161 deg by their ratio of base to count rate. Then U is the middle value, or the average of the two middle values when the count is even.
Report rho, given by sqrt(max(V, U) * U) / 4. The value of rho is 0.446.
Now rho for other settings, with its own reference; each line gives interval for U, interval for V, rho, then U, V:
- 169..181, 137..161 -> 0.306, 0.87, 1.7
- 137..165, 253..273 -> 0.414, 1.66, 1.1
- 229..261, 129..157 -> 0.297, 0.99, 1.4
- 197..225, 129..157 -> 0.294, 0.97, 1.4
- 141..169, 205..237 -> 0.414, 1.66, 1.0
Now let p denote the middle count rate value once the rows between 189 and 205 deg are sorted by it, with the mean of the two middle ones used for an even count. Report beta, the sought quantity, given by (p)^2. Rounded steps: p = 60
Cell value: 3594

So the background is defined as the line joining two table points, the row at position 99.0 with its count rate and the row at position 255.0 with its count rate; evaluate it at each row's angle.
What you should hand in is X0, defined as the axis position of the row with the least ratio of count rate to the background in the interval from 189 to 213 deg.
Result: 207.0 deg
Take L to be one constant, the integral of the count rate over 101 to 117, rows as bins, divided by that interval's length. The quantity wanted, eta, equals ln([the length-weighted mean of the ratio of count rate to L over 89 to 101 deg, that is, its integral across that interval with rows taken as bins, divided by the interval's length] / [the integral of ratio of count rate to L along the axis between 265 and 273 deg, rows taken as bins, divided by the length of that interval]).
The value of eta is 0.25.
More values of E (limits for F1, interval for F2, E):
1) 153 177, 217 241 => 0.1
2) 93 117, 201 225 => -1.4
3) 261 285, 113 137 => -3.1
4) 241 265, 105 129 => -1.8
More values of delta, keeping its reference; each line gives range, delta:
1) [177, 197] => 43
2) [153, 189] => 37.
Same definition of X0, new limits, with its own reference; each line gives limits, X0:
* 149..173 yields 151.0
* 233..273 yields 267.0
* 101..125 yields 111.0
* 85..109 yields 103.0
